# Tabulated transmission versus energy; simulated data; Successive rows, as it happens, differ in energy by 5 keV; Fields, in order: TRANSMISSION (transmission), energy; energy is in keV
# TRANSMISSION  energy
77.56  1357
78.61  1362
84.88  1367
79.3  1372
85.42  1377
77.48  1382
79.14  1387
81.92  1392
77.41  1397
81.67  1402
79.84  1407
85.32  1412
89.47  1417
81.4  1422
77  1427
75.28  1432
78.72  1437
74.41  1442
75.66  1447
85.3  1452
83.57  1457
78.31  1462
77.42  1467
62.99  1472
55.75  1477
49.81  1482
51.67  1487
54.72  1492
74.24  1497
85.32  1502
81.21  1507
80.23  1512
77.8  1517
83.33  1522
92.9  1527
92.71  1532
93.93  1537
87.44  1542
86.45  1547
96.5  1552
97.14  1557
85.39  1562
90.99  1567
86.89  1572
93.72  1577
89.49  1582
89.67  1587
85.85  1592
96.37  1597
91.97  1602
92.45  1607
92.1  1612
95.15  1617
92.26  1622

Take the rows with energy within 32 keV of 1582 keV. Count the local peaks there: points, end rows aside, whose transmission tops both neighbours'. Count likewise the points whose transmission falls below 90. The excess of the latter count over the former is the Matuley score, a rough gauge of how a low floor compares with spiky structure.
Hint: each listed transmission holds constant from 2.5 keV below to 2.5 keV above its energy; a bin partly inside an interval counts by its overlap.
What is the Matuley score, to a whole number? -1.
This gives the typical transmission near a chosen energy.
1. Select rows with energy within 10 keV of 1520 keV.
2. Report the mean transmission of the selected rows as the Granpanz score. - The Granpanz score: 84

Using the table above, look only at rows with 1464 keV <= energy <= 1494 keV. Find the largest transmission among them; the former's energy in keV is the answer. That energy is 1467 keV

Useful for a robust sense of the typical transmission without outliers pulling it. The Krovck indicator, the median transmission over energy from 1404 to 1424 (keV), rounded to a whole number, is 83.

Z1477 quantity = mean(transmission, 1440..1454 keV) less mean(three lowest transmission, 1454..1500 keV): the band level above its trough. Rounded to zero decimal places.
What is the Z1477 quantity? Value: 26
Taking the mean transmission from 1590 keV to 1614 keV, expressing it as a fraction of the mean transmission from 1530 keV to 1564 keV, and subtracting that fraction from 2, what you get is 1.00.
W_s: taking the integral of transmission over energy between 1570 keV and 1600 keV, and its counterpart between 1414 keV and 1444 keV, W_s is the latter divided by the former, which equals 0.88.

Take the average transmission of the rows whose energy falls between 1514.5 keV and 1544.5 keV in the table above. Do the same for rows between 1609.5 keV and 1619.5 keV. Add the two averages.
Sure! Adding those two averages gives 182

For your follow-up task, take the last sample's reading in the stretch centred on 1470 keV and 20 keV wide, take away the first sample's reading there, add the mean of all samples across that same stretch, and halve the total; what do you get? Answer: 23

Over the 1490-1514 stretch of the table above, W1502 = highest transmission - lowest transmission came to 31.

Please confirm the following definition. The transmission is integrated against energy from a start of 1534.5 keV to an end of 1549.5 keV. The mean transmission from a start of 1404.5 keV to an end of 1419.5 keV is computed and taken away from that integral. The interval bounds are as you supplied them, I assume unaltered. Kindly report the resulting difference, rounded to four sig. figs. 1254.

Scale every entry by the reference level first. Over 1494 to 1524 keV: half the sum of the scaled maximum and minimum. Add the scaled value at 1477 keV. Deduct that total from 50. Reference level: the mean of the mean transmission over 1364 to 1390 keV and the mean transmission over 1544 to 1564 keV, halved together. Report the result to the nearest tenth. 48.4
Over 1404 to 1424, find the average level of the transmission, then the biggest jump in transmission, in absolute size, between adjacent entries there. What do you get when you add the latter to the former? 92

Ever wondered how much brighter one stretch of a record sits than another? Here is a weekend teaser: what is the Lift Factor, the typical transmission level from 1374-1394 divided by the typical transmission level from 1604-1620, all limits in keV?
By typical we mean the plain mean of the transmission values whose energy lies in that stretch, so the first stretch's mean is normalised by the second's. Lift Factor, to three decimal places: 0.869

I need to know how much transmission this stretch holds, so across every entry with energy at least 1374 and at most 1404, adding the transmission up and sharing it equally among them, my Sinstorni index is 80.5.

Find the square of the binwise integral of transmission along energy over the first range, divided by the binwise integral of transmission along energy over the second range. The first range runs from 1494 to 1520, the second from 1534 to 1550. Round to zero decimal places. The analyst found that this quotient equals 2969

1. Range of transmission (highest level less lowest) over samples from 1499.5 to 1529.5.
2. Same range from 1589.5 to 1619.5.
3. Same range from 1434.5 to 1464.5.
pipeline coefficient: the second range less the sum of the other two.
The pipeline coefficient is -15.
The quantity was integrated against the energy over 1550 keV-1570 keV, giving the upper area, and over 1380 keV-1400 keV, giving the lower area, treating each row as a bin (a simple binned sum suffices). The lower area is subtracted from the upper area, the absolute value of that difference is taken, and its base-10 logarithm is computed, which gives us 2.4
